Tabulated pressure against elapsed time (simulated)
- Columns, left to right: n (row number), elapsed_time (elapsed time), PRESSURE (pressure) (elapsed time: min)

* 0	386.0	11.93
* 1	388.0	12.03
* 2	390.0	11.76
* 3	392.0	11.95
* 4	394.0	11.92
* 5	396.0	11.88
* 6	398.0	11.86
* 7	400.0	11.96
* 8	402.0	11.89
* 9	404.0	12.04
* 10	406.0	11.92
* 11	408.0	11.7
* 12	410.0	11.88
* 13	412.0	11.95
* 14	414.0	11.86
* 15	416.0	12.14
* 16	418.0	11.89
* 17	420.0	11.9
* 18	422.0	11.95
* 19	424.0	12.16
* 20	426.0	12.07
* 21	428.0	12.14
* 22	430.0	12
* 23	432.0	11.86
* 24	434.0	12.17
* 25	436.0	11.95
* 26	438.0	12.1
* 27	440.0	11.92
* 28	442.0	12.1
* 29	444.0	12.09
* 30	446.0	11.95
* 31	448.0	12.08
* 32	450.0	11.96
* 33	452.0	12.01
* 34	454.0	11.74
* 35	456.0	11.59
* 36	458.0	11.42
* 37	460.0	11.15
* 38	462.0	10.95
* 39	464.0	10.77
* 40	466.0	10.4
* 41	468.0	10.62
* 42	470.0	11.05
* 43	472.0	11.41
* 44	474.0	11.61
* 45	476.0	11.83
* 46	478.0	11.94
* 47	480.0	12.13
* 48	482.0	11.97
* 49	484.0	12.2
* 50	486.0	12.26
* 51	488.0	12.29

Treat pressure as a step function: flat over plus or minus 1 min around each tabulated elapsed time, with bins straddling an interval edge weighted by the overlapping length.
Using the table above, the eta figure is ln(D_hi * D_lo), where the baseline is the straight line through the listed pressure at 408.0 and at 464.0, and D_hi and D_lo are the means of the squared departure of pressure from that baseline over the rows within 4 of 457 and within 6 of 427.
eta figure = -1.82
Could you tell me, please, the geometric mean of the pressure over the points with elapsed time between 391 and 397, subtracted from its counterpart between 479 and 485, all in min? 0.2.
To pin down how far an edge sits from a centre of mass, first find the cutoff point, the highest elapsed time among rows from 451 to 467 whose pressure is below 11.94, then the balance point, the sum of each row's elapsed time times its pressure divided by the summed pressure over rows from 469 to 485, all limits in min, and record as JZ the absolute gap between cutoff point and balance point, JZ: 11.1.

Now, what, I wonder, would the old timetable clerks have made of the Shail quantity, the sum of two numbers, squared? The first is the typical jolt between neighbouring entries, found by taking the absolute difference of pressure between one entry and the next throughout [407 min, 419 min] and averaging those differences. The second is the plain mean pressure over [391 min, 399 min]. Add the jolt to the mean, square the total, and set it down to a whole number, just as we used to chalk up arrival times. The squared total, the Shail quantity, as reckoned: 146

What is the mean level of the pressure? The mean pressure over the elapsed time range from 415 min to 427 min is 12.0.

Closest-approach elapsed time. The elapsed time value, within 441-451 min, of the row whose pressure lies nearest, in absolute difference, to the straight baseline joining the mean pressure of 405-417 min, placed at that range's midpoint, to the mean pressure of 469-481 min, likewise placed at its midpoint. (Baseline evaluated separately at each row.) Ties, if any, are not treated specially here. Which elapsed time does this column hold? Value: 446.0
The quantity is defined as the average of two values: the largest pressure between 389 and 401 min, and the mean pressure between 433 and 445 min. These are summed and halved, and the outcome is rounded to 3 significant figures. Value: 12.0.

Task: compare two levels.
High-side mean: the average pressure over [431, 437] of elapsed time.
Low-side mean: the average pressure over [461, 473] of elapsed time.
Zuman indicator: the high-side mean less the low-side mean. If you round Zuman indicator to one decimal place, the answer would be 1.1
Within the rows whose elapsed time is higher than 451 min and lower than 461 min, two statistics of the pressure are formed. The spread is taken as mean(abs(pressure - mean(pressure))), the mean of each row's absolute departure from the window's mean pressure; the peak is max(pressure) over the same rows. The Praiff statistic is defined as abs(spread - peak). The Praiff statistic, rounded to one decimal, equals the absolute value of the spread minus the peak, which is 11.8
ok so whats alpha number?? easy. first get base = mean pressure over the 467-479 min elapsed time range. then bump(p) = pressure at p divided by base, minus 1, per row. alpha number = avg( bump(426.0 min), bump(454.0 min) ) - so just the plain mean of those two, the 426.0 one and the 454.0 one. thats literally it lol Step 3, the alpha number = 0.043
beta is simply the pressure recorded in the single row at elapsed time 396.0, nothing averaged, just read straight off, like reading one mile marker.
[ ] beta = 11.88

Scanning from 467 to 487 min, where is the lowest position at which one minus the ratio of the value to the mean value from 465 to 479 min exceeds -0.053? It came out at 468.0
